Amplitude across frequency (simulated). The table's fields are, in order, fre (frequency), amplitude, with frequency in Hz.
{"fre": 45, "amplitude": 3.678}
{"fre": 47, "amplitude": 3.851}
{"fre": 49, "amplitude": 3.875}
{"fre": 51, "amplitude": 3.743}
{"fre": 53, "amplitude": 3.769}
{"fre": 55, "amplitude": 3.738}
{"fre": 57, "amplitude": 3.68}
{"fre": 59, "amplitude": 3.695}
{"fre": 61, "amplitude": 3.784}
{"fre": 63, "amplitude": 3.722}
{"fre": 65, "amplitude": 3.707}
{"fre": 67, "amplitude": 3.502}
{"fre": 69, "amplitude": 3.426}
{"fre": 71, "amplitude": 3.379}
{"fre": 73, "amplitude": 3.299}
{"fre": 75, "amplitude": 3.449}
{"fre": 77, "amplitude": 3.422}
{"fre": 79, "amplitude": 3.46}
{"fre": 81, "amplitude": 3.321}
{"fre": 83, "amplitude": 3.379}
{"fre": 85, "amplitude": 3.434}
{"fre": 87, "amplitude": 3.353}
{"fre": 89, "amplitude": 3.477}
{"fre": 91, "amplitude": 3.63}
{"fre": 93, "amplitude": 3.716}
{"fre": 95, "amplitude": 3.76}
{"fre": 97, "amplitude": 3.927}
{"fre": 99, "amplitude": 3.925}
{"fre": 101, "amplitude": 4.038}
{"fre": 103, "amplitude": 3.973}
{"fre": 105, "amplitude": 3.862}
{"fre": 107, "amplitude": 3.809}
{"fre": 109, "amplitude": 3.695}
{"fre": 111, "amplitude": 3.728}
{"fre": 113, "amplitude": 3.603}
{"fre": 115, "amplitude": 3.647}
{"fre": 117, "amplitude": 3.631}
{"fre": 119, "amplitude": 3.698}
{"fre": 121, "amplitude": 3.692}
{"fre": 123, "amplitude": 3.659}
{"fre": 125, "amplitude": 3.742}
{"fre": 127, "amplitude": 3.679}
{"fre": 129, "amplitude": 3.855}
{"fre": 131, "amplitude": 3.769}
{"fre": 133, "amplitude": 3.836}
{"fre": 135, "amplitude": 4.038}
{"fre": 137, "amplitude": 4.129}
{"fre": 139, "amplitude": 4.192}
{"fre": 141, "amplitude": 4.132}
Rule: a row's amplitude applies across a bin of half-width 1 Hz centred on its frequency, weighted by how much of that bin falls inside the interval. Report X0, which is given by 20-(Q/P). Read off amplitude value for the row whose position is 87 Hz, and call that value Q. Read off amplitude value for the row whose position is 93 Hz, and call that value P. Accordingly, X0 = 19.1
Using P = 3.716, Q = 3.353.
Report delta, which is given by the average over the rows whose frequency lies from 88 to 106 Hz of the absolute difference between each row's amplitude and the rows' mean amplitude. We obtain 0.15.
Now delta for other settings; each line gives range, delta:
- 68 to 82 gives 0.05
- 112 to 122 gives 0.03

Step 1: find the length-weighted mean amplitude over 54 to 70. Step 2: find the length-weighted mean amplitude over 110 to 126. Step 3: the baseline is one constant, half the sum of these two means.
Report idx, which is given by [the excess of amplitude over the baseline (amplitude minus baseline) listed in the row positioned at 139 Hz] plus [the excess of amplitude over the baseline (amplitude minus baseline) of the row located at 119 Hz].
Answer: 0.56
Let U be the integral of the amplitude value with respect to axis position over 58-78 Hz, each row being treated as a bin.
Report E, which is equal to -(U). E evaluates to -71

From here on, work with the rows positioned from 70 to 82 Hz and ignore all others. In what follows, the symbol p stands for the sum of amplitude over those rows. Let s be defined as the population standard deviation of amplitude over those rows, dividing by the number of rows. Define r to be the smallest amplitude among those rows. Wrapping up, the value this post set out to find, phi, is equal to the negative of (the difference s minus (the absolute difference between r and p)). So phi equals 17.0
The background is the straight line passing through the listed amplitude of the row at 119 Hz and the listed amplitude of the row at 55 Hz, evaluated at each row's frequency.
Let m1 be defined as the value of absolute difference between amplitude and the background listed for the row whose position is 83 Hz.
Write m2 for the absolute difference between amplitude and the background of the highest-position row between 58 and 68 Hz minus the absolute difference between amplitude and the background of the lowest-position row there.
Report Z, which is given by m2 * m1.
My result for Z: 0.064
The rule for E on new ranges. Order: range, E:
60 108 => -174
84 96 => -43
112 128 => -59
